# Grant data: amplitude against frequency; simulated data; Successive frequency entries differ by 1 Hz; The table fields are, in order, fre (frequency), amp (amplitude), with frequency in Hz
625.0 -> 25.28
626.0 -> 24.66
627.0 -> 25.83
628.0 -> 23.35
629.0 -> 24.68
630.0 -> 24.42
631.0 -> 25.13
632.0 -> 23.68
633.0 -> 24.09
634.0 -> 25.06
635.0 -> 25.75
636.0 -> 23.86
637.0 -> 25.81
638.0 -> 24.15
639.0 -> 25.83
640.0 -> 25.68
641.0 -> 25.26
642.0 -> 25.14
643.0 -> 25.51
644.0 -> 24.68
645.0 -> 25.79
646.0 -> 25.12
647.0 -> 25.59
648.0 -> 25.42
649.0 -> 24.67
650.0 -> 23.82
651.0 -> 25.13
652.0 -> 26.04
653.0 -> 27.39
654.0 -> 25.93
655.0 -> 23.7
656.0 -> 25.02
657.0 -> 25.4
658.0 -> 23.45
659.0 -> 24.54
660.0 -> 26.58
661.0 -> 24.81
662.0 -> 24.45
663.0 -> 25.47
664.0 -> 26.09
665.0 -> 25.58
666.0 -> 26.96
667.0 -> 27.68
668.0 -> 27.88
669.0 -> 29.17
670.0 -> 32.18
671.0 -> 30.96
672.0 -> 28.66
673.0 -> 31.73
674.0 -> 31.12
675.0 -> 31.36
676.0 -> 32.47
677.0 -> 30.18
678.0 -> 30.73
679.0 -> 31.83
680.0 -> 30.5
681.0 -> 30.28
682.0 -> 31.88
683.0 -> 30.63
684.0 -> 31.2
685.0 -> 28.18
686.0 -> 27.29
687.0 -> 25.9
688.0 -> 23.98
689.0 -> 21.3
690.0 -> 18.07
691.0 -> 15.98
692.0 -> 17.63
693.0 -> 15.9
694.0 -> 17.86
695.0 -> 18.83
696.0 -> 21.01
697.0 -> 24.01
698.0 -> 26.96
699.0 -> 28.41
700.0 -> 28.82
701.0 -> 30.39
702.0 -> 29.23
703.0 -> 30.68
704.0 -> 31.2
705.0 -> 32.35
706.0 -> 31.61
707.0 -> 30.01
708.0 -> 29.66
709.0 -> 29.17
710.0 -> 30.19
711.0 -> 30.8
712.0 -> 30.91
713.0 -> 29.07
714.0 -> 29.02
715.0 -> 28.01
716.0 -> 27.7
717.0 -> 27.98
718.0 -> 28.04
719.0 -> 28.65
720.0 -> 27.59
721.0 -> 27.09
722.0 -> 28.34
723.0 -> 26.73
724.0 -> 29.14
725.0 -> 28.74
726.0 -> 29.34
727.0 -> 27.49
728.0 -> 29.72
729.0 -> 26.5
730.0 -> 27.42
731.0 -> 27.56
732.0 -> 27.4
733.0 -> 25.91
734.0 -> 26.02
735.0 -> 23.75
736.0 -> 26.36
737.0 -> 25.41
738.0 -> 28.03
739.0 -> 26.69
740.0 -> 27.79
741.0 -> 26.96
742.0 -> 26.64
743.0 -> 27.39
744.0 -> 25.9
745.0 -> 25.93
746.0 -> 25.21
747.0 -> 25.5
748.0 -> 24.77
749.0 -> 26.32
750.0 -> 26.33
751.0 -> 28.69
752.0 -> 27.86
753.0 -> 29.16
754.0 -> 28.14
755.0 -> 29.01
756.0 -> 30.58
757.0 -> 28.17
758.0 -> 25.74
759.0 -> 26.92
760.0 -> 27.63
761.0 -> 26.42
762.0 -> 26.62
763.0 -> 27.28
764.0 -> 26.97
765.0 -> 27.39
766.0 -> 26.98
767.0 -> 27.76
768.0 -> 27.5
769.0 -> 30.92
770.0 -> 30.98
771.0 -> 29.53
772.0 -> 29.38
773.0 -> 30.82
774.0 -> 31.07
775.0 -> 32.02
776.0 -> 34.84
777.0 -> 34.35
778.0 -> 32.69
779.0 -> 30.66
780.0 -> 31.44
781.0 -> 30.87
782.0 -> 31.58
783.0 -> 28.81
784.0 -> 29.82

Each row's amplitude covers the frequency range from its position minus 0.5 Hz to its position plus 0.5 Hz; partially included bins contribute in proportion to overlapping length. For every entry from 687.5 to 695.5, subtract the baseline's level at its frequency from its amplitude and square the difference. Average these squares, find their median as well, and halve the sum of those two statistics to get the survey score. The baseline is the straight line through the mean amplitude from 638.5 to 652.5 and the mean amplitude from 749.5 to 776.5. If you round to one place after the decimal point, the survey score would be 72.1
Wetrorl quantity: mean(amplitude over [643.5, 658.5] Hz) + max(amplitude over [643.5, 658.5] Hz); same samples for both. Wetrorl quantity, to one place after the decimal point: 52.5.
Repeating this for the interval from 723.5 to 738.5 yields 57.0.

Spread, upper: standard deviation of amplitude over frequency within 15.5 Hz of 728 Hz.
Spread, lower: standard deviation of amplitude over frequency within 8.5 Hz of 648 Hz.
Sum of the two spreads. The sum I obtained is 2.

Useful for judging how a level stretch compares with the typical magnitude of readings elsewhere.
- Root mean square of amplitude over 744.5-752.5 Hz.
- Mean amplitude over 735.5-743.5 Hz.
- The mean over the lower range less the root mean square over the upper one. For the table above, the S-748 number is 0.6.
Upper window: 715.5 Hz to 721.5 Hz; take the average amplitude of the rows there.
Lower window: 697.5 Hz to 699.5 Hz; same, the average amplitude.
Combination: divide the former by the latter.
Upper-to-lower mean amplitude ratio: 1.01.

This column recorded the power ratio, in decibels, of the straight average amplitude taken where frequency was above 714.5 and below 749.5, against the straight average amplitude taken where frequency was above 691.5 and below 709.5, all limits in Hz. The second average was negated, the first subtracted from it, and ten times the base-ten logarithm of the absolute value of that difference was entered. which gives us 17.3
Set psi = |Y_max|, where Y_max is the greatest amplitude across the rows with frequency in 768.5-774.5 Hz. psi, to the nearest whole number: 31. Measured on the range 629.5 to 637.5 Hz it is 26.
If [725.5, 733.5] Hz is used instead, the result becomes 30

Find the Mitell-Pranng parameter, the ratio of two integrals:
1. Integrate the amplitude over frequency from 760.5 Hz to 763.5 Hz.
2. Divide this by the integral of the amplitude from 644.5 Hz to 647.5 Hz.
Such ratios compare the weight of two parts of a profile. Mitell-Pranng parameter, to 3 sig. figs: 1.05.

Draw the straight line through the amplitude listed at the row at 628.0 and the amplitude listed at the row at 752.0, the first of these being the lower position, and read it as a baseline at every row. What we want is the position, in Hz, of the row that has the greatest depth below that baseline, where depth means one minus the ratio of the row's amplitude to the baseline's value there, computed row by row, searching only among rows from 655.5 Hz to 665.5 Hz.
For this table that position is 658.0 Hz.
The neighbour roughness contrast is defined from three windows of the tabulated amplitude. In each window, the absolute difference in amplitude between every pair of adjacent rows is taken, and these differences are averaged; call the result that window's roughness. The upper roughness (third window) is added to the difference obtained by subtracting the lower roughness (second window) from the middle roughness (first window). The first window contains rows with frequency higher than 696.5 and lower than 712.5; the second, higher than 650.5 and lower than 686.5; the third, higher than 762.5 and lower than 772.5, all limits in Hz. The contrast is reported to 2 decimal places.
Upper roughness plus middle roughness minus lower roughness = 0.56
